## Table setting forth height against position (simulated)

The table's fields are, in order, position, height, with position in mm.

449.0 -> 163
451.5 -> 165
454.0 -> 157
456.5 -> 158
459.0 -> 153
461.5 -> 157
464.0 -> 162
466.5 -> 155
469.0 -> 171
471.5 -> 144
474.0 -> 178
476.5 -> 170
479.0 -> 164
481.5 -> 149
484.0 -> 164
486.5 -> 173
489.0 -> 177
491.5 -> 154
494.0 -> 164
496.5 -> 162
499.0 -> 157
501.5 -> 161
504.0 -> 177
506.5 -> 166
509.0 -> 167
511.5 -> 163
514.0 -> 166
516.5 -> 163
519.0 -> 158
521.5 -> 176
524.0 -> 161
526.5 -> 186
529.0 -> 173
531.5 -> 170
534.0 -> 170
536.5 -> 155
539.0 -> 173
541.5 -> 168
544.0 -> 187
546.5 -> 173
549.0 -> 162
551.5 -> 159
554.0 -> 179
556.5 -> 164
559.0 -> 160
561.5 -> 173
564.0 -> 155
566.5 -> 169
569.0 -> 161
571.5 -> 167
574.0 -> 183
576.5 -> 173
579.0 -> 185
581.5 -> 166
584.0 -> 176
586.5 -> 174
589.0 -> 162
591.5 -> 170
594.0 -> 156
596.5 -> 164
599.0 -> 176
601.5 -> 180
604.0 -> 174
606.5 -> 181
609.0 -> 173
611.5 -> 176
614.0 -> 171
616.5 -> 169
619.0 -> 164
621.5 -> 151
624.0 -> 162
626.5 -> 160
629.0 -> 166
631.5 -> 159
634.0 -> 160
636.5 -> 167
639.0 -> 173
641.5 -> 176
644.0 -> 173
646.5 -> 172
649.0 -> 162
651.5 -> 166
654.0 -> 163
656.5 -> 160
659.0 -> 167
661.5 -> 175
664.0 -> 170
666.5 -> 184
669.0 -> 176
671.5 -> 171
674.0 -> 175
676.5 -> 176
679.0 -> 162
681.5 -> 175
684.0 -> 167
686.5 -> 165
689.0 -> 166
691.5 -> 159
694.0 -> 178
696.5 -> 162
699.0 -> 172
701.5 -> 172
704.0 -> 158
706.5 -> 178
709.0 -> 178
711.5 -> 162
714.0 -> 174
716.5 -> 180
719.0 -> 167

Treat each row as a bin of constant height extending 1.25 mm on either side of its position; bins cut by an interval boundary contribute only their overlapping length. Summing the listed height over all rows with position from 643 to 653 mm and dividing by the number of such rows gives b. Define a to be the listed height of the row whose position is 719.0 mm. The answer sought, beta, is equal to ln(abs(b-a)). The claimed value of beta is 0.2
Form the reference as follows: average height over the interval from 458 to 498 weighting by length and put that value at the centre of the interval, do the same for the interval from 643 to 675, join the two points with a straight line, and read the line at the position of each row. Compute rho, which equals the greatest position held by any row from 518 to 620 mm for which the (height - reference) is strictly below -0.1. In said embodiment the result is 619.0 mm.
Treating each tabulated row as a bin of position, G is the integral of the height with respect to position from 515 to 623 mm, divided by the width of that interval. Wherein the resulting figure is 169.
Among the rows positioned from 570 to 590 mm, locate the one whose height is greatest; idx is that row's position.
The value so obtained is 579.0 mm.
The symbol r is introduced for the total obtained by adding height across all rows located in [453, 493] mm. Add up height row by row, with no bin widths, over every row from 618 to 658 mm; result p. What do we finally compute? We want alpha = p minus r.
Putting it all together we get 48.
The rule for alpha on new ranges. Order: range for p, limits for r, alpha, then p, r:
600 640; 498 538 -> 17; 2686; 2669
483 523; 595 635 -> -38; 2648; 2686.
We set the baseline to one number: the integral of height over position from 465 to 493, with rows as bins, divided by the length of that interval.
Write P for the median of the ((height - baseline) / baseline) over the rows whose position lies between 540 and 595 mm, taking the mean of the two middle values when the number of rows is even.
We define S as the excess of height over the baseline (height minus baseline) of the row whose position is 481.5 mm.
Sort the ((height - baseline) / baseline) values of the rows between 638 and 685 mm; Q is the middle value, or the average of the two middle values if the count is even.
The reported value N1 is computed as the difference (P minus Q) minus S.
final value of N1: 15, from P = 0.030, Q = 0.052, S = -15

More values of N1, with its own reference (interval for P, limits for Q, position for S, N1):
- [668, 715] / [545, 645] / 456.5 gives 6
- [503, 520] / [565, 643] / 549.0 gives 2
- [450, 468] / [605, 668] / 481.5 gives 14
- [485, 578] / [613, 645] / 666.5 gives -20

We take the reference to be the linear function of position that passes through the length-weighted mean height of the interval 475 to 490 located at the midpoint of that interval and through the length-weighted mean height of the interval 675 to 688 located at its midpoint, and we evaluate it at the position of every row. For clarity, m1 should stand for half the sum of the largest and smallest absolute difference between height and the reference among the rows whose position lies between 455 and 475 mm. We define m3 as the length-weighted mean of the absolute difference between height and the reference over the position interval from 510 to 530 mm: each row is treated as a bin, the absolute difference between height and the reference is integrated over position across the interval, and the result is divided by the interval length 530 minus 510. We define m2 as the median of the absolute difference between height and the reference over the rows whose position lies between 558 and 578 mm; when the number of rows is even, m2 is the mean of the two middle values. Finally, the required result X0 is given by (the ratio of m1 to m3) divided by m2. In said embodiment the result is 0.30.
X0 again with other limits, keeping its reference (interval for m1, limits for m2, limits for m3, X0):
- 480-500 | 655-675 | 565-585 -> 0.22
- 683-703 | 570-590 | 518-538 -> 0.12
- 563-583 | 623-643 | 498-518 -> 0.30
